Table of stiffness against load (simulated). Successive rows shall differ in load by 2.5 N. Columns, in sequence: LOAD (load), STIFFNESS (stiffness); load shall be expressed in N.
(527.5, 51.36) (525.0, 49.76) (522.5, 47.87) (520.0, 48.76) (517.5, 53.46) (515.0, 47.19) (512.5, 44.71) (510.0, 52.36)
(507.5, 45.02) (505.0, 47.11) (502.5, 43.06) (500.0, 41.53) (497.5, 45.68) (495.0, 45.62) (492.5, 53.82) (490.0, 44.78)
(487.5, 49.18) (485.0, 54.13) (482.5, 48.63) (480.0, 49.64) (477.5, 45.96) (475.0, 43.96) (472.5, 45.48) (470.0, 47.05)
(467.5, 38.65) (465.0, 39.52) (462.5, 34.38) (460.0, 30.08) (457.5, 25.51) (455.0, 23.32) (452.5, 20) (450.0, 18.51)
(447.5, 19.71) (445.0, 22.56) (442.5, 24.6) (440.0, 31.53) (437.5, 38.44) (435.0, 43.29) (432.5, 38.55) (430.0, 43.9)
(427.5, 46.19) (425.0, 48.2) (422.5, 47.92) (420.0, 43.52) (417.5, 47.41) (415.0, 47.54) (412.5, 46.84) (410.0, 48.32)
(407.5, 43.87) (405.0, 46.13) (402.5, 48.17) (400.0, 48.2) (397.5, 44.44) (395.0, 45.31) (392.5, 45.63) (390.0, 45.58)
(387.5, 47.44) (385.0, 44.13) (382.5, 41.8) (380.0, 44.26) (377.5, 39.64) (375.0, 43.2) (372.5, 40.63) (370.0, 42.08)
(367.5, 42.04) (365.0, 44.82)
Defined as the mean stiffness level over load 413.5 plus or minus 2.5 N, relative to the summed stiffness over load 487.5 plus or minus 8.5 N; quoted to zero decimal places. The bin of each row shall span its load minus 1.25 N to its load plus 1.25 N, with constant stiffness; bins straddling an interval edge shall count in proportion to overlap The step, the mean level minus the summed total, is -299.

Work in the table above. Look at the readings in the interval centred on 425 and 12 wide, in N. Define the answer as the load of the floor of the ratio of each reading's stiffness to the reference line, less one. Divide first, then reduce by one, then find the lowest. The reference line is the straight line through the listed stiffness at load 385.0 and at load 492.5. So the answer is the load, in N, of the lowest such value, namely 430.0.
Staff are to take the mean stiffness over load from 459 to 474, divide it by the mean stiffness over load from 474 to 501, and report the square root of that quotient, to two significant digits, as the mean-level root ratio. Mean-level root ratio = 0.91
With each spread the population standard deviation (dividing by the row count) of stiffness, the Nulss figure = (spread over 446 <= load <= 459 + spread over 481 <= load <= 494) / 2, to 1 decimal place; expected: 3.1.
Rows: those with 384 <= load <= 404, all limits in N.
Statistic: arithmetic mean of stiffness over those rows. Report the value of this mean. 46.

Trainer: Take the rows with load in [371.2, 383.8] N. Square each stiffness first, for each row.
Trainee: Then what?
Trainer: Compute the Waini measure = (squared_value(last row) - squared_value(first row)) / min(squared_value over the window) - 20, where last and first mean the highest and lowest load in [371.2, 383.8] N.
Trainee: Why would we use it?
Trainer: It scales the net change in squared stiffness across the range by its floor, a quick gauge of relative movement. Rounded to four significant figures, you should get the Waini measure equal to -19.94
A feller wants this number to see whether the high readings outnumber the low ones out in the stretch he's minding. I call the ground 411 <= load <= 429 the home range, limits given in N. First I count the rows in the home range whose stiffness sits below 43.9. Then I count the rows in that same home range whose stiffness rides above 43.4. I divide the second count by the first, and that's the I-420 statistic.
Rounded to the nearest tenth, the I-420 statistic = 7.0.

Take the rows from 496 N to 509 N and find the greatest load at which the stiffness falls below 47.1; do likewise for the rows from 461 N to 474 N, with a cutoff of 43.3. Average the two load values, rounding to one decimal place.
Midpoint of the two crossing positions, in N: 487.5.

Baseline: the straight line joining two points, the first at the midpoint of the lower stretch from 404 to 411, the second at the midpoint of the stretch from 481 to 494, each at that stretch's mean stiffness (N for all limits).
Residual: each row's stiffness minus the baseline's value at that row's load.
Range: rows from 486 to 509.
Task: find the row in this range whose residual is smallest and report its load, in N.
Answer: 500.0 N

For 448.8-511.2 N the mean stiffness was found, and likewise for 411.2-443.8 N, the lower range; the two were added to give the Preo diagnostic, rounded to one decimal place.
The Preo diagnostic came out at 83.5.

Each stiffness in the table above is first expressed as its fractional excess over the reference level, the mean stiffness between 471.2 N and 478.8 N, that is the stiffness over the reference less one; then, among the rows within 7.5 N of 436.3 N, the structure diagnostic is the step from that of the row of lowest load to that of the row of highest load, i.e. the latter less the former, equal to -0.43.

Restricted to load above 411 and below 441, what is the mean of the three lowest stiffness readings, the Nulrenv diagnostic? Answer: 36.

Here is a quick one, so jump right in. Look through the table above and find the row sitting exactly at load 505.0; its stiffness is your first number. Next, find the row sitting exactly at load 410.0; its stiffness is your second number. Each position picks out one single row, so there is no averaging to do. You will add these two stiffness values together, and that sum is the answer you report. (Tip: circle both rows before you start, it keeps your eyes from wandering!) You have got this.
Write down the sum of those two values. 95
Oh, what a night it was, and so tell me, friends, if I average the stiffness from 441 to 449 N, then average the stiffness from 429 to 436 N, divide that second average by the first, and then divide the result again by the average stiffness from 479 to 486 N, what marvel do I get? 0.037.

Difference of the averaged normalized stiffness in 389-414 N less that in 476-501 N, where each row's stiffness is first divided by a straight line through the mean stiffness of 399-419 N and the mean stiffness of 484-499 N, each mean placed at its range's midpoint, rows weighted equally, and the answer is 0.00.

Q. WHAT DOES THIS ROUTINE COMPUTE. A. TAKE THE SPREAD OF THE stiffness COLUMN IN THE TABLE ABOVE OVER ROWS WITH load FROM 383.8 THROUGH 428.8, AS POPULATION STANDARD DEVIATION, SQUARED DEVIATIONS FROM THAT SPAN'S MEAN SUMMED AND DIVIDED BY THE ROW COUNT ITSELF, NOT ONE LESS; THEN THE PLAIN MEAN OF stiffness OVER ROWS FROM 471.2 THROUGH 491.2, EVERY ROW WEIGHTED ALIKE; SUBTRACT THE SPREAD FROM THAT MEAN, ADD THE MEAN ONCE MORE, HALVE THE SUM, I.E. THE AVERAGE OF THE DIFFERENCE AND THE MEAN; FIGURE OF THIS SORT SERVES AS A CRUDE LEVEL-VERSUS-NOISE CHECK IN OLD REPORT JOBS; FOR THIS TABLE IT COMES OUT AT 47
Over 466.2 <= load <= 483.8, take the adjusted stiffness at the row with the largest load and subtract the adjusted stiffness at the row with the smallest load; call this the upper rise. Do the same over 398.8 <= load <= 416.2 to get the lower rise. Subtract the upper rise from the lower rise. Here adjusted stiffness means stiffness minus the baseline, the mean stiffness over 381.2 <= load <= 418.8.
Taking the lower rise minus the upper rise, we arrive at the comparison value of -11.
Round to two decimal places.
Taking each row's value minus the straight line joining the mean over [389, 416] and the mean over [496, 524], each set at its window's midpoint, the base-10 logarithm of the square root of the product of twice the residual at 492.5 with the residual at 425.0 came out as 0.69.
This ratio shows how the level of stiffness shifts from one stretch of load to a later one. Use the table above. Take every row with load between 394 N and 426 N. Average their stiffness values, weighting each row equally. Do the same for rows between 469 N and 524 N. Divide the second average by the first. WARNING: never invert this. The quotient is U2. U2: 1.02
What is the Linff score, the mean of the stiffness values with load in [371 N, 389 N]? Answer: 43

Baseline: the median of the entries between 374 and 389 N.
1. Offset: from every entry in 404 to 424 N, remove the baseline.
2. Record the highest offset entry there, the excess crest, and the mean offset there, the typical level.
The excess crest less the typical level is 1.9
